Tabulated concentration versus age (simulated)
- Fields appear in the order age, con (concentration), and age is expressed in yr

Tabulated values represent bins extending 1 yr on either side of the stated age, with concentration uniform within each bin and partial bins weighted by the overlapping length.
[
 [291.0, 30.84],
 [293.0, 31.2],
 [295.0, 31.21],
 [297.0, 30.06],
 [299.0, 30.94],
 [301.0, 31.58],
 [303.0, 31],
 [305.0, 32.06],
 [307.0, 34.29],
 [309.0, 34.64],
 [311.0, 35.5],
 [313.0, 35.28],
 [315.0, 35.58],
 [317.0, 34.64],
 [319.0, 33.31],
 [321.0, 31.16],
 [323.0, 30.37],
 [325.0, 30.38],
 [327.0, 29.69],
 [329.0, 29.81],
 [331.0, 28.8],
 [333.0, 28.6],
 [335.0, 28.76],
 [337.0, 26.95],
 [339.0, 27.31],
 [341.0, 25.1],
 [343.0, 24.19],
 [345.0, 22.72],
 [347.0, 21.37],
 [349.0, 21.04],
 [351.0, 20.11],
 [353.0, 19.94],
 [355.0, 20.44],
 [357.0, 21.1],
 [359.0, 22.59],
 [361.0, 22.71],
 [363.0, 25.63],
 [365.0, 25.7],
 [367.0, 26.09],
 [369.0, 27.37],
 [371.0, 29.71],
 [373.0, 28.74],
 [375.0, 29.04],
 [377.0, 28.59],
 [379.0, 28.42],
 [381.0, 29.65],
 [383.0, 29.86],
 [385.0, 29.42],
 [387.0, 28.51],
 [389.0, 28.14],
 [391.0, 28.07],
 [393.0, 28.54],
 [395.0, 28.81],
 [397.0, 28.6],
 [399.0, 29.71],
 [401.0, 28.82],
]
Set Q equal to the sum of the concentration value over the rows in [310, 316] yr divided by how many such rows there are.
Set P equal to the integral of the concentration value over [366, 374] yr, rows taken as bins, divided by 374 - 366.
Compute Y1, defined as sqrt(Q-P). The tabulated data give 2.7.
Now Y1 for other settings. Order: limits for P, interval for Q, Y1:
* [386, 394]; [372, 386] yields 0.9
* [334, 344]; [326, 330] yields 1.8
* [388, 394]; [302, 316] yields 2.4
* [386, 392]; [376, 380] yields 0.5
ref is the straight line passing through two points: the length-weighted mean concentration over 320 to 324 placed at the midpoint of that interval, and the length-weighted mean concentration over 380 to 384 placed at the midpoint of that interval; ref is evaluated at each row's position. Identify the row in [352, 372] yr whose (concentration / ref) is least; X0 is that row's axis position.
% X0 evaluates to 353.0 yr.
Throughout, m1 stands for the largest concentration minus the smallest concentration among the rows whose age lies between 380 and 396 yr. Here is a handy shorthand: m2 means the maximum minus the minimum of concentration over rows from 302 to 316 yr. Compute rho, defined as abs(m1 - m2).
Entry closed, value 2.8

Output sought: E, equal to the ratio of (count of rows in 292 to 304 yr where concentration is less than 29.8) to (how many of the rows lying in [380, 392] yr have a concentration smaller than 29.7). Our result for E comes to 0.0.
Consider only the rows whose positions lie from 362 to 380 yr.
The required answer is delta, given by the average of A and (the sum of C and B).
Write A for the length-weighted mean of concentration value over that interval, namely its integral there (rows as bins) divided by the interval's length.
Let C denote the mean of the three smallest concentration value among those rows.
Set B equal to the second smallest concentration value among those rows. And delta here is 40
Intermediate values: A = 27.7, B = 25.7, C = 25.8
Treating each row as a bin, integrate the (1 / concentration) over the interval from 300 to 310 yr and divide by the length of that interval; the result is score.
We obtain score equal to 0.031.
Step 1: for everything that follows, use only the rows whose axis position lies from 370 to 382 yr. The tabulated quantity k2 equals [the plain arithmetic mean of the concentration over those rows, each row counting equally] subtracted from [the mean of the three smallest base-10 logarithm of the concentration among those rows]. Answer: -28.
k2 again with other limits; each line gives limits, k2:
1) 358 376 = -25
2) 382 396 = -27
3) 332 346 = -25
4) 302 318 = -33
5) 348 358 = -19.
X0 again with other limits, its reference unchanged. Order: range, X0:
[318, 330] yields 327.0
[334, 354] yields 353.0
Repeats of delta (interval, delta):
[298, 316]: 48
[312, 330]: 46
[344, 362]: 31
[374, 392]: 43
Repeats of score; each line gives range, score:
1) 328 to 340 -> 0.035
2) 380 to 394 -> 0.035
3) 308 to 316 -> 0.028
